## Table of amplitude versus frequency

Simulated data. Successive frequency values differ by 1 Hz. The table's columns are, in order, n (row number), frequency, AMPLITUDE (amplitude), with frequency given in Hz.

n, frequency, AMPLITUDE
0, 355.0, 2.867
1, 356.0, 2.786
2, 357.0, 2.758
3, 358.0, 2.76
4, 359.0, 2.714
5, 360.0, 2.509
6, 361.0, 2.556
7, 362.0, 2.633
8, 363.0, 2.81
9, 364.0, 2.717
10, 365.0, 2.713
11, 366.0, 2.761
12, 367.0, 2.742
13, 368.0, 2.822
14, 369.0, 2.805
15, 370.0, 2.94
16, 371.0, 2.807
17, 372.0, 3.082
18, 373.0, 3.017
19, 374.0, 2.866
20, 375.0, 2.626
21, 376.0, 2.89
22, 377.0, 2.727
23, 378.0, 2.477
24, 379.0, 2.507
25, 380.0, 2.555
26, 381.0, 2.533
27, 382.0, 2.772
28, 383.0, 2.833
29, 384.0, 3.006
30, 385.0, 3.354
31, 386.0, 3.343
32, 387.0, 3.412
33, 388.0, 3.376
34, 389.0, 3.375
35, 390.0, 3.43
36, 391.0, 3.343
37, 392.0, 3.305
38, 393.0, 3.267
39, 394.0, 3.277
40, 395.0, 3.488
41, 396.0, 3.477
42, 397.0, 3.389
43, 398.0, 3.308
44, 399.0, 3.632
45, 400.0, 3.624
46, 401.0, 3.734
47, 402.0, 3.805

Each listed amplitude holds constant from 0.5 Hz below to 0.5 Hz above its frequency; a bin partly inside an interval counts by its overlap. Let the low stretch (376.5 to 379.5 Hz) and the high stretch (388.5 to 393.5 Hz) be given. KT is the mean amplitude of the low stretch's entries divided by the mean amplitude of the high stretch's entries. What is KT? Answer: 0.769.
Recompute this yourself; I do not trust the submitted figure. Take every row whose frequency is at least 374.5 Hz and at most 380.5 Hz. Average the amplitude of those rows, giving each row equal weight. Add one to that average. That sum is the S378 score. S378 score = 3.6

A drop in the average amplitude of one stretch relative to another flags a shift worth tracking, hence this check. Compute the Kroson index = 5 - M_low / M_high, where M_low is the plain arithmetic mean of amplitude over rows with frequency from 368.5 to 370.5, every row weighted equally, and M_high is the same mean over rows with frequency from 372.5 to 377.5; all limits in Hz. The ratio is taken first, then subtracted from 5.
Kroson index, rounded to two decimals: 3.98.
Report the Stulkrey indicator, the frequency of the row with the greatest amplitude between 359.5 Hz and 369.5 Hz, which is 368.0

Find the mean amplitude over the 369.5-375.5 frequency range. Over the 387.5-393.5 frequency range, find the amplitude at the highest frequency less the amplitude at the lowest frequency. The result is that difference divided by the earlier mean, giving -0.04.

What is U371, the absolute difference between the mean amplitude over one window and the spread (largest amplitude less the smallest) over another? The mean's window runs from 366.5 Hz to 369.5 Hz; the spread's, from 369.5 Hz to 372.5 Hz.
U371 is 2.51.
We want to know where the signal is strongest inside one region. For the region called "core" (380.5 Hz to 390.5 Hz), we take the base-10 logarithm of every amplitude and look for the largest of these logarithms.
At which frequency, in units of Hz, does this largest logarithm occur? 390.0 Hz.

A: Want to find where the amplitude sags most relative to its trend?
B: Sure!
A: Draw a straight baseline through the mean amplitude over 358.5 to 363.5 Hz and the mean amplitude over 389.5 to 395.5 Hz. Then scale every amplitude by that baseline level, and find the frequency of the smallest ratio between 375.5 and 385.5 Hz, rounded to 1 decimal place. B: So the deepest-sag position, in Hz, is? 378.0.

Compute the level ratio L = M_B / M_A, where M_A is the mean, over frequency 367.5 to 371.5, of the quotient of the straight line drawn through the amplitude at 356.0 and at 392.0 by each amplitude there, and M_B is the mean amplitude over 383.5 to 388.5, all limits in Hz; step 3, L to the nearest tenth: 3.1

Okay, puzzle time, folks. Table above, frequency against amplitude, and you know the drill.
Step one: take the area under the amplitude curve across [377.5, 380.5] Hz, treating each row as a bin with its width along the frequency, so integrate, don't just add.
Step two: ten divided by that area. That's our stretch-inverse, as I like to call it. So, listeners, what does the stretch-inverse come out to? 1.3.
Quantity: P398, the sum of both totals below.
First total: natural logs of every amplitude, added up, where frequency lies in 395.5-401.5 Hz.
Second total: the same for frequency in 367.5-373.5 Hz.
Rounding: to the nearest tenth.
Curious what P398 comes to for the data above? 14.0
